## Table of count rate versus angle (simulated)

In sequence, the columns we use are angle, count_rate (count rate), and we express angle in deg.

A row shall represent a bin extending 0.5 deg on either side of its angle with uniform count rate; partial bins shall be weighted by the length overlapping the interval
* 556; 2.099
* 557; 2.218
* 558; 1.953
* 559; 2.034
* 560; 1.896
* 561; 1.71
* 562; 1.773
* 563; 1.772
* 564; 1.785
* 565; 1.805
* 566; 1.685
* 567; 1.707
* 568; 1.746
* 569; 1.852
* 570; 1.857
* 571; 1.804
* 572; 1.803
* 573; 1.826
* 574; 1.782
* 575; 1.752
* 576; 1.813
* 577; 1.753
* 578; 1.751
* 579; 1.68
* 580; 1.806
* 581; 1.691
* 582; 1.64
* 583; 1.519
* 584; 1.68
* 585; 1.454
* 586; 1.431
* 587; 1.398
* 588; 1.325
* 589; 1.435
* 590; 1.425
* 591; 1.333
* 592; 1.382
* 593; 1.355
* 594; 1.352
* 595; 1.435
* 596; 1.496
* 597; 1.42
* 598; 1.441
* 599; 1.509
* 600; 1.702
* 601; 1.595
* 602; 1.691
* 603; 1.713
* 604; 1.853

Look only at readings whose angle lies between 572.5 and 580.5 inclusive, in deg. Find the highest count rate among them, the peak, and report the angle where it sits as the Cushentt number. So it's 573 deg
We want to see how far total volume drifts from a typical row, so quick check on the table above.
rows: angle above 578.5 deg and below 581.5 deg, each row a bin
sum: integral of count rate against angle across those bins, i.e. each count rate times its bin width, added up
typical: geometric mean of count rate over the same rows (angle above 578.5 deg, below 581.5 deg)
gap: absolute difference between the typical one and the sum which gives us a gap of 3.45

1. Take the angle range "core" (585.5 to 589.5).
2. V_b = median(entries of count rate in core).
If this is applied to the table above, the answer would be 1.41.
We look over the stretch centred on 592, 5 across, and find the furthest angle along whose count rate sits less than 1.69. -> 594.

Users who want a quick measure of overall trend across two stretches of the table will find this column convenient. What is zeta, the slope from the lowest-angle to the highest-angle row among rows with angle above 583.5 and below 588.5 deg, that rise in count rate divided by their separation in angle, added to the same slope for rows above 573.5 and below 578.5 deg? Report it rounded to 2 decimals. -0.10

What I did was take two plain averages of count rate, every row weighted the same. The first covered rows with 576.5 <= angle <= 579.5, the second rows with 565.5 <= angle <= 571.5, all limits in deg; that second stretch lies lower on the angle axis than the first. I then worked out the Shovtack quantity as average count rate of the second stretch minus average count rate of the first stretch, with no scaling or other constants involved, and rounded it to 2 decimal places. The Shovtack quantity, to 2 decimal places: 0.05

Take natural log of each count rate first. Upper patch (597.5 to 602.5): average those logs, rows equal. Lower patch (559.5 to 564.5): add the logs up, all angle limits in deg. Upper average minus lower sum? -2.44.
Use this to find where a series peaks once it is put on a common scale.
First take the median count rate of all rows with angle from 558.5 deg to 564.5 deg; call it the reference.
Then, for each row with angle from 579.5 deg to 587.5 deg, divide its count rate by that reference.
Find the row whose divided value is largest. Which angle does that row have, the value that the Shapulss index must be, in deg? 580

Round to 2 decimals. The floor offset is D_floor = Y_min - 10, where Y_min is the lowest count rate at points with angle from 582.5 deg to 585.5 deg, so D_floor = -8.55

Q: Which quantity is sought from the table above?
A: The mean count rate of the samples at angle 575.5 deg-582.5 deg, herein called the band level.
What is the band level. 1.73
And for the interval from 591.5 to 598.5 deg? 1.41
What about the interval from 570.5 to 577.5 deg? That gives 1.79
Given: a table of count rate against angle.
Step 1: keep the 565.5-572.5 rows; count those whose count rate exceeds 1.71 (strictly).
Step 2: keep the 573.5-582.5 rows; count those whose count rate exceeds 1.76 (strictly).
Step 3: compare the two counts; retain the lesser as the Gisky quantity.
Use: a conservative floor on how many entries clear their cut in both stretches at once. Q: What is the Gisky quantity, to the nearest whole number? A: 3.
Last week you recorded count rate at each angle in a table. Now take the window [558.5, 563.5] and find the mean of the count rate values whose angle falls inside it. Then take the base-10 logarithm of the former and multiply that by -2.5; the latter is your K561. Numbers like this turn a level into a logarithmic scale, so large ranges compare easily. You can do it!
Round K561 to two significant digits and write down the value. -0.66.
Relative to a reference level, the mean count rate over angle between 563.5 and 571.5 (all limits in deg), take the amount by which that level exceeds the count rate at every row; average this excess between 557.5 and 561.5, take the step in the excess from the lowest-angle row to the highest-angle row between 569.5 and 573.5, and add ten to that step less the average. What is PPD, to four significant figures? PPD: 10.15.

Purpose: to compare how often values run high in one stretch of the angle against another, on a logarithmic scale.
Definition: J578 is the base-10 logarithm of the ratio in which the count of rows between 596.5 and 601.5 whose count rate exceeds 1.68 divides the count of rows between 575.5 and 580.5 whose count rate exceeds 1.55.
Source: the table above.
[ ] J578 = 0.70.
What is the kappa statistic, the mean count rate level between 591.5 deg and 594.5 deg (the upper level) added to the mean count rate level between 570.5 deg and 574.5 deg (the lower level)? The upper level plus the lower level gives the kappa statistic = 3.17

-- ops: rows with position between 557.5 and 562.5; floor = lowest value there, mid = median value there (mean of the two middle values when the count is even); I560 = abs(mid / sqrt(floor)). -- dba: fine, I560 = 1.45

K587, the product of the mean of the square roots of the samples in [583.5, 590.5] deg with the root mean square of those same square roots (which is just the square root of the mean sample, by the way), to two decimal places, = 1.45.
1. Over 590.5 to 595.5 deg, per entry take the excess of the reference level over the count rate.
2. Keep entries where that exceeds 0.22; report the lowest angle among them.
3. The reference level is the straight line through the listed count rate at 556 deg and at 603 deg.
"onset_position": 591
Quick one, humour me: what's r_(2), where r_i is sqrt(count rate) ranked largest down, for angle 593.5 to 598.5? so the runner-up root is 1.20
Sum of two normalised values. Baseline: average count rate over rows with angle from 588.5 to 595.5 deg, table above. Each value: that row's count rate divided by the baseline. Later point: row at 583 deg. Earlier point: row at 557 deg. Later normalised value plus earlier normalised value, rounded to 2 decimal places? 2.69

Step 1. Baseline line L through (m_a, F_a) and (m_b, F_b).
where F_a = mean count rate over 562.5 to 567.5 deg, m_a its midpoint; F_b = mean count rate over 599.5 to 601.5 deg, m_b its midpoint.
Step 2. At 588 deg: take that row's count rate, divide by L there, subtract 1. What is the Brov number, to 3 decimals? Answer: -0.213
